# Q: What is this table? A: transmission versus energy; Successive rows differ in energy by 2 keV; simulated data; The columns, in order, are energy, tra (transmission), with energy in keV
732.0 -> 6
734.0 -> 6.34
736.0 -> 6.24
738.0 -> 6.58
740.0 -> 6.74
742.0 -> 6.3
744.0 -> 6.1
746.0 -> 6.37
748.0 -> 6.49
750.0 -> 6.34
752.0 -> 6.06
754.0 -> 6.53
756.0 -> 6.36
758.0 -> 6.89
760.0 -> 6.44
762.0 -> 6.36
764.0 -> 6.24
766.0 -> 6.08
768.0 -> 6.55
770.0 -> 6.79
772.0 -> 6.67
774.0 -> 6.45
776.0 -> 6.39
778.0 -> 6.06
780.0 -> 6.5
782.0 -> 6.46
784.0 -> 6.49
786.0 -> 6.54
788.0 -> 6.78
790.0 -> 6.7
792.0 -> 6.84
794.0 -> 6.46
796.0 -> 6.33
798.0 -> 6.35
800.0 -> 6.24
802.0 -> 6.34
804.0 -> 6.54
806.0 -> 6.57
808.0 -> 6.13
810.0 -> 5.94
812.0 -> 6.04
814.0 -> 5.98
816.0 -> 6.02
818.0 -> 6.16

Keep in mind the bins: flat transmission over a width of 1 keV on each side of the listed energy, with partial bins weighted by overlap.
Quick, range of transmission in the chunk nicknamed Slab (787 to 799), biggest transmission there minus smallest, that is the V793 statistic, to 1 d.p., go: 0.5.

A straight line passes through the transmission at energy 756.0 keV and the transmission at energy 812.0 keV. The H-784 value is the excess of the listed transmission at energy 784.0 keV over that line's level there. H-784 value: 0.29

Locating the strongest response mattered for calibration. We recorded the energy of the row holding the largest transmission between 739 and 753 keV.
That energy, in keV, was 740.0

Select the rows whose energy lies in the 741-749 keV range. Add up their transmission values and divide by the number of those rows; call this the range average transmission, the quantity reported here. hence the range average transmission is 6.3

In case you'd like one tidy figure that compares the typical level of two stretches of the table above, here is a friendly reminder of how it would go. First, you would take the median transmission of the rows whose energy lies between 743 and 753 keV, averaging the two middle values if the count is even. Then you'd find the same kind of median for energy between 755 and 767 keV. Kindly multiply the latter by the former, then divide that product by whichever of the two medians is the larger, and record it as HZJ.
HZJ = 6.34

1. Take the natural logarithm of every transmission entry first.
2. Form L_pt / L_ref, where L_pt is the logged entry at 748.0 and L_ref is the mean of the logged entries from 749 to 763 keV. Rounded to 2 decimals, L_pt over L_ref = 1.01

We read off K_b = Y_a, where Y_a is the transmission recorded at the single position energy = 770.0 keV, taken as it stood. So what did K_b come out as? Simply 6.79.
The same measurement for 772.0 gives 6.67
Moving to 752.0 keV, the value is 6.06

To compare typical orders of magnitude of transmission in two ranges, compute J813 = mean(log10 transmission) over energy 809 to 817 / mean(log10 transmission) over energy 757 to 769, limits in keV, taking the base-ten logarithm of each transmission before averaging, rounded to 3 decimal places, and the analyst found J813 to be 0.963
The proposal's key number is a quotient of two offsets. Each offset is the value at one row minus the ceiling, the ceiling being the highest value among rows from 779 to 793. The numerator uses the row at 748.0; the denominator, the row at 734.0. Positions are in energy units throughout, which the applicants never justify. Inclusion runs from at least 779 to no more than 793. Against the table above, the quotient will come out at 0.70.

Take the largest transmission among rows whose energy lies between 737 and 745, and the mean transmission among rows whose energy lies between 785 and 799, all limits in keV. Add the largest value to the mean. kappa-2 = 13.31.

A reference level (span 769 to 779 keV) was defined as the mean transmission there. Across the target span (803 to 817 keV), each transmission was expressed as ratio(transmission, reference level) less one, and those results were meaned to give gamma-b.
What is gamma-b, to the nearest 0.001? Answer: -0.046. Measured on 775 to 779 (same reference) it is -0.038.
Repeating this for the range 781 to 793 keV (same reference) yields 0.025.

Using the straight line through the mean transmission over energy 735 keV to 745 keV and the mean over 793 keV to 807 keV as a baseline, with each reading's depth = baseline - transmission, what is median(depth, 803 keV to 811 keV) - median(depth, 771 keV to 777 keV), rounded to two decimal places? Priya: 0.12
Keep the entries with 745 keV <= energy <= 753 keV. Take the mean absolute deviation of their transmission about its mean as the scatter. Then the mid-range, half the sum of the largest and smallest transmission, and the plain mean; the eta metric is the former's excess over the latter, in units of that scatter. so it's -0.31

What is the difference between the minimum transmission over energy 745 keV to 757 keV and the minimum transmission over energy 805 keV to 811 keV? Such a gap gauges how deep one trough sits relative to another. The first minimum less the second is 0.12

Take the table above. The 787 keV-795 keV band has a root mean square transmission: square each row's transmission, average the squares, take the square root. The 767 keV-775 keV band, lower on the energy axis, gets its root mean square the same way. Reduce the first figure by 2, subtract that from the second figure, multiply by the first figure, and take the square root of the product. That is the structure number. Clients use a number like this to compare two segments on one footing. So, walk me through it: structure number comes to 3.59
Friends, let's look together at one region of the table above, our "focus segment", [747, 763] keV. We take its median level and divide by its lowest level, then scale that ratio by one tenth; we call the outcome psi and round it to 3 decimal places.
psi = 0.106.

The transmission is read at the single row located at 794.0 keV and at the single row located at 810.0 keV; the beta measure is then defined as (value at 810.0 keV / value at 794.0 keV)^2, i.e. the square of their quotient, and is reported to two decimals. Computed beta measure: 0.85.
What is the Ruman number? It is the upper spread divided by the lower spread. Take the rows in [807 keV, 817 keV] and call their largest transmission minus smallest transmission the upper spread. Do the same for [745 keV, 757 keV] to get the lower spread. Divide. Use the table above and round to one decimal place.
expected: 0.4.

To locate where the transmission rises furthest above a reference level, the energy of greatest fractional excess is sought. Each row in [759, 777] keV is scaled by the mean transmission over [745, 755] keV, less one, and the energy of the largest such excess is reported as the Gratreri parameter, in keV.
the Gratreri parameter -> 770.0 keV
